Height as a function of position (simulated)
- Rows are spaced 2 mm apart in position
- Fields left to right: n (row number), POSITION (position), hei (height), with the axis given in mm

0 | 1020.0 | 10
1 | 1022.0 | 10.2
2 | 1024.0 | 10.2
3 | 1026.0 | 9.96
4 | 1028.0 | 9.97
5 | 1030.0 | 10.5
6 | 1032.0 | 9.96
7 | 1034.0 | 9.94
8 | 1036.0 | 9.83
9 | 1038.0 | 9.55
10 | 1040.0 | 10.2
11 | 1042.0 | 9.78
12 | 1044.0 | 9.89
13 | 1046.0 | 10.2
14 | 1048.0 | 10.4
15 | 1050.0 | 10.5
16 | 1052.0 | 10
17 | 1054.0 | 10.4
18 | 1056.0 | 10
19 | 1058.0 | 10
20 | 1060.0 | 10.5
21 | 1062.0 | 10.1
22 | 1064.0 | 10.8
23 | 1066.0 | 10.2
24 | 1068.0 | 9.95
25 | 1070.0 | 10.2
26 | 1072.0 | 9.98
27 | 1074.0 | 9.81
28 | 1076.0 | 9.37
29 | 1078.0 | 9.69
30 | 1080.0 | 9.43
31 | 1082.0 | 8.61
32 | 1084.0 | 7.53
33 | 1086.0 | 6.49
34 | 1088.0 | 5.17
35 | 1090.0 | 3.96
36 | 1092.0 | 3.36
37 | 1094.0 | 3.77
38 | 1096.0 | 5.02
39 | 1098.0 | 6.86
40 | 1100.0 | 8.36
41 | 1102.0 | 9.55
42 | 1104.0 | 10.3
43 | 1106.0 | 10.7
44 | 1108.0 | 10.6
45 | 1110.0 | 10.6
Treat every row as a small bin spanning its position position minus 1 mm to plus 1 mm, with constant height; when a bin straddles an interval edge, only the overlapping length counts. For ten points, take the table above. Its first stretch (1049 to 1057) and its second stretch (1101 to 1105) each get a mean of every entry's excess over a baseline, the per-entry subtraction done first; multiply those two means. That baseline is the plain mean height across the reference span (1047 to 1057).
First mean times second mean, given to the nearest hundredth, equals 0.01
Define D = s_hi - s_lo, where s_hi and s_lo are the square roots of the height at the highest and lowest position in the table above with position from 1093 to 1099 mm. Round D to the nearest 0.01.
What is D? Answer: 0.68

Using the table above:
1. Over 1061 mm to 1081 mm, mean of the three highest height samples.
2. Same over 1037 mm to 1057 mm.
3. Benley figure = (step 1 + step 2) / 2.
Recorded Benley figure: 10.4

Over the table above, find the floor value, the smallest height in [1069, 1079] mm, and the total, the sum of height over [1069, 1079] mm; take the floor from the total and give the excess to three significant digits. 39.7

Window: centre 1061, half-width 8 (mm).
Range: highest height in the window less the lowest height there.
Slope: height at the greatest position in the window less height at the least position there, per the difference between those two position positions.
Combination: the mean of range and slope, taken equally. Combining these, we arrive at 0.41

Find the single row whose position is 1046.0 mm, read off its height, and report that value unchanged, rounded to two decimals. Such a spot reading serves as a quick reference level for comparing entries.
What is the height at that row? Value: 10.20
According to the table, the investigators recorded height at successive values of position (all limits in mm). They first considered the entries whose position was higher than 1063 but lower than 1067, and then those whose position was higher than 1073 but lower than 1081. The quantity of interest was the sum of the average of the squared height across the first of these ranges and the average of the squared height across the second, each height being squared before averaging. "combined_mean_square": 202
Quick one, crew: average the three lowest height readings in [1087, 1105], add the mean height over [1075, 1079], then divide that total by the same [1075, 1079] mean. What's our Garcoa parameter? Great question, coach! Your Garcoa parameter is 1.39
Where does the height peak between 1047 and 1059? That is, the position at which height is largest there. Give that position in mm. 1050.0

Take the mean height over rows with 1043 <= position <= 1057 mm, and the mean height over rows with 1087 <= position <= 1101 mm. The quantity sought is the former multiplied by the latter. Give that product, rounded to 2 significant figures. 53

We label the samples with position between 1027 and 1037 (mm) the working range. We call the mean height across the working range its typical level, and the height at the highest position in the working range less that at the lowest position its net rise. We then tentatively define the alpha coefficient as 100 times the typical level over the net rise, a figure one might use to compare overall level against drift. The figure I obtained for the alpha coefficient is -7171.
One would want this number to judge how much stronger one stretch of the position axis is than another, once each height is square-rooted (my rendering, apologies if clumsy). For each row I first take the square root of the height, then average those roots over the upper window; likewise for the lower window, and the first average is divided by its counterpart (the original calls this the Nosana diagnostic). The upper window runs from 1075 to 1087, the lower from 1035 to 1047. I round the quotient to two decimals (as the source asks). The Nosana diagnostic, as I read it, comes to 0.93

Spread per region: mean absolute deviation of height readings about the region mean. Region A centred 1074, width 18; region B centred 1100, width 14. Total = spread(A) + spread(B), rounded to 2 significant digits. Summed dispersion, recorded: 2.6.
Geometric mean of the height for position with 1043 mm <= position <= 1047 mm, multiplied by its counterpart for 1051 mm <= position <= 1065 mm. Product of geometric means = 103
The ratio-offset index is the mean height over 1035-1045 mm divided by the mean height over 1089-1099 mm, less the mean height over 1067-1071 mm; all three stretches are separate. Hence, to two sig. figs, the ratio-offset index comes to -7.9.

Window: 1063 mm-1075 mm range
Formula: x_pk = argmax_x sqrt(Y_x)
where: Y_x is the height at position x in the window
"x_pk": 1064.0 mm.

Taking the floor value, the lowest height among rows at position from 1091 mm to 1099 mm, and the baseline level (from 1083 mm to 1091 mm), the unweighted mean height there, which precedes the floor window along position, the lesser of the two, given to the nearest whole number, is 3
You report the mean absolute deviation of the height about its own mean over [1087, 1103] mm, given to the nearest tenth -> 1.9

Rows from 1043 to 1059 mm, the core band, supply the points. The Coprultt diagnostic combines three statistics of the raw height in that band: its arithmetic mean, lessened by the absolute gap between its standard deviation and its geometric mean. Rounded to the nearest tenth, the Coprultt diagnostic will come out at 0.2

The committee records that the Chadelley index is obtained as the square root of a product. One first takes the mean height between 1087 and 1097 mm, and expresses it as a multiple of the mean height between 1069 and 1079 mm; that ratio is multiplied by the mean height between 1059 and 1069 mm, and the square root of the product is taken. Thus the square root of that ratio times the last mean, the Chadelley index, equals 2.1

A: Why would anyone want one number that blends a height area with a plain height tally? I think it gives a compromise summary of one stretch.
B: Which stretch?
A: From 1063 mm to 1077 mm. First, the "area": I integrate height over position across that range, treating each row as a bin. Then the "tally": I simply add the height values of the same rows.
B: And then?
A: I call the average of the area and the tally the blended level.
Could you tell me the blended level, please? 105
